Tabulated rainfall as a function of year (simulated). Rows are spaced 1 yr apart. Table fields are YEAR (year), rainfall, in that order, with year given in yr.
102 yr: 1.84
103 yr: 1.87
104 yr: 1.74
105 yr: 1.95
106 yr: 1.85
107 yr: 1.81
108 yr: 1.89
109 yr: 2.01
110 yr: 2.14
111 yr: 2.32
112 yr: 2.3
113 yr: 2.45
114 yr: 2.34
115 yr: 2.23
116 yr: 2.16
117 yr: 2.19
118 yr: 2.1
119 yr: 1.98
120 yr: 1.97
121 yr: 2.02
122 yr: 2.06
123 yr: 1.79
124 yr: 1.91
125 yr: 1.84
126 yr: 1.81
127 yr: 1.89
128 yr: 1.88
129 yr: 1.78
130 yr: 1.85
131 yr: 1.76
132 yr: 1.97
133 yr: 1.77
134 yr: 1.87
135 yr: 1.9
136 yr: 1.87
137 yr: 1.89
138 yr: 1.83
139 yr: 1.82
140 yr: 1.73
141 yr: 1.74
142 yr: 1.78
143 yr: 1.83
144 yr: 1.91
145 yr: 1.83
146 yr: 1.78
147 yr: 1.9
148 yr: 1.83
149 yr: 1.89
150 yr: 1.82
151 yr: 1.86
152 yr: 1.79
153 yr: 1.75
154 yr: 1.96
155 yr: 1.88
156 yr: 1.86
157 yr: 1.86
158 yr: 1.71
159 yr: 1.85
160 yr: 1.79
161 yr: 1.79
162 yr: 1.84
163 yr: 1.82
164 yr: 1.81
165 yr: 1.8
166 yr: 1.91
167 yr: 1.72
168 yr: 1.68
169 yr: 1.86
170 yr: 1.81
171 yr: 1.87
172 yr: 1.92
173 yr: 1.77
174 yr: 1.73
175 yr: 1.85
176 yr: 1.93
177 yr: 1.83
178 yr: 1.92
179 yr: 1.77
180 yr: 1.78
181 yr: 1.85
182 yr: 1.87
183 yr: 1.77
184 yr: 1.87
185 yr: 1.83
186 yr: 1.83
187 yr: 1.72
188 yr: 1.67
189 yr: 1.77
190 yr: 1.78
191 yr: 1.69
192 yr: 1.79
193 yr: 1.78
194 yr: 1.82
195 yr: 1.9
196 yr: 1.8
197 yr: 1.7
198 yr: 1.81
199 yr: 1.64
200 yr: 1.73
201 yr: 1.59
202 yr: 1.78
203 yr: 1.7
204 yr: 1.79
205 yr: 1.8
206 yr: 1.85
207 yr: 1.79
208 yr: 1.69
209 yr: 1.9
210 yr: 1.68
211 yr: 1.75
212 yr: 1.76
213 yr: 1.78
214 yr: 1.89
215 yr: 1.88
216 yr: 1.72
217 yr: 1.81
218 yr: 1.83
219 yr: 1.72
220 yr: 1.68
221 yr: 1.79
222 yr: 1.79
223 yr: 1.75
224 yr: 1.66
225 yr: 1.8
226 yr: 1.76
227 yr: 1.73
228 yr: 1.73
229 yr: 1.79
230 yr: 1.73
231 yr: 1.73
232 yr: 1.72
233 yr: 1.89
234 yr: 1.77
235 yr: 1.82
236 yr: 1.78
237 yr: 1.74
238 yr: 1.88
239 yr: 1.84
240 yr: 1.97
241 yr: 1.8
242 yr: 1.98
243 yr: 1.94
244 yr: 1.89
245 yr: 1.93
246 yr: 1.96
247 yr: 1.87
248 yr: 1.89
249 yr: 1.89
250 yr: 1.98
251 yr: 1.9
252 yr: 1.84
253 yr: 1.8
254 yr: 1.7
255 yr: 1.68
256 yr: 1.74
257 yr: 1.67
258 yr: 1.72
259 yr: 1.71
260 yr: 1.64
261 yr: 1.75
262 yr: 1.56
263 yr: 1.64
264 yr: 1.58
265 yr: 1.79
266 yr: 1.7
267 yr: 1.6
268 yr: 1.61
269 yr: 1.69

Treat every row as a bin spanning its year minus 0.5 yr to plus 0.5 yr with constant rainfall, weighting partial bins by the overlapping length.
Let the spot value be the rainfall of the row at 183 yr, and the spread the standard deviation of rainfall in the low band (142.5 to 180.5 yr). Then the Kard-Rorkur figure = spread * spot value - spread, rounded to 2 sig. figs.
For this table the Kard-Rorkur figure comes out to 0.050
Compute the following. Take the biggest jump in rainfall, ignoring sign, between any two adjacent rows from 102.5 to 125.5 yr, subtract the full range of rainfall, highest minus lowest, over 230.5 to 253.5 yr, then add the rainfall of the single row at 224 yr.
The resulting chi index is 1.67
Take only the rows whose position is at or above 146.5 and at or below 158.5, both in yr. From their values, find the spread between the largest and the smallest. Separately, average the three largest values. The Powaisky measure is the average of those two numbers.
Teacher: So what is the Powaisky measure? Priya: 1.08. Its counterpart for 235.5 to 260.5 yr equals 1.16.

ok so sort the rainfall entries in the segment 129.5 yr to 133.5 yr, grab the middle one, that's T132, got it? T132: 1.81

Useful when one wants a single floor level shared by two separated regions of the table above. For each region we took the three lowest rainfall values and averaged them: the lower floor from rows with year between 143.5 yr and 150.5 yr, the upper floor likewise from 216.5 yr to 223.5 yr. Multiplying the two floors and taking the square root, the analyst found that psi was 1.76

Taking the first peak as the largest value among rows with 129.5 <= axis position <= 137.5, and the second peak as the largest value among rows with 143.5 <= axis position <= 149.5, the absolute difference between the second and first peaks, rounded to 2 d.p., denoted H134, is 0.06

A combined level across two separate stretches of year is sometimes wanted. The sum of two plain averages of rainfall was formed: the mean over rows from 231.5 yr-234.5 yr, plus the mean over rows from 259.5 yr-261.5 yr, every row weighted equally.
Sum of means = 3.49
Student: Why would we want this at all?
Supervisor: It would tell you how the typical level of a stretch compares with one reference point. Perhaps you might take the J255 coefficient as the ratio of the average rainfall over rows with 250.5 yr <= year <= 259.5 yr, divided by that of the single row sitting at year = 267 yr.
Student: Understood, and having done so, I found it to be 1.09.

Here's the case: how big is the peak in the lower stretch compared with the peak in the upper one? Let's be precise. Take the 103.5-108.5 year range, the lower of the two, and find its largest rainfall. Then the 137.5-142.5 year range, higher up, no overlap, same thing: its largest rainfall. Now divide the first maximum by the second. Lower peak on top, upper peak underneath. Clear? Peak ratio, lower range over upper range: 1.07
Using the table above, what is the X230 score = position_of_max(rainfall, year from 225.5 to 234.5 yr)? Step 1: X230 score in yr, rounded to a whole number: 233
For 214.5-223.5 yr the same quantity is 215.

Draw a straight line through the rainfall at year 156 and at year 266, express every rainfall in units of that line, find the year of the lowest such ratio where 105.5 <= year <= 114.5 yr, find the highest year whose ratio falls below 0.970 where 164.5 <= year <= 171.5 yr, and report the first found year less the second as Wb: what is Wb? -61 yr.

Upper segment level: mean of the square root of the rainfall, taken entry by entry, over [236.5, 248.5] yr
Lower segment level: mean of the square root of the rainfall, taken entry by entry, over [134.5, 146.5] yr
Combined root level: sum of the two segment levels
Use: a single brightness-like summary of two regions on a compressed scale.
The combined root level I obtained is 2.73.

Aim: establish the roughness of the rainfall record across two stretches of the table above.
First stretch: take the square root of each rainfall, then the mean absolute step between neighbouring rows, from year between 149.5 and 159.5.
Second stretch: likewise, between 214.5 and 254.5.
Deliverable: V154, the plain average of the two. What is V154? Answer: 0.0283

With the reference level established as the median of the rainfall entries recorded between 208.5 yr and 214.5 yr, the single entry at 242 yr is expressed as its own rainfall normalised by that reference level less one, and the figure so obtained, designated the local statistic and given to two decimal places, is 0.12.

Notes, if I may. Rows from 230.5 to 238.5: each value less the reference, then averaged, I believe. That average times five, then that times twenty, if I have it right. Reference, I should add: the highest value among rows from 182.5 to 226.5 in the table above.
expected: -10.9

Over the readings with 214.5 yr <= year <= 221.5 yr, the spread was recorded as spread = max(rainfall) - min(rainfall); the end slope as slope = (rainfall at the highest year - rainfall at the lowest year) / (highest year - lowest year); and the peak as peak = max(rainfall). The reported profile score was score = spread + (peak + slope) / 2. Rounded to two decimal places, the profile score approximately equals 1.13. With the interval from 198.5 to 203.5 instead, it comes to 1.09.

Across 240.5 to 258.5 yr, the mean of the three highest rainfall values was 1.97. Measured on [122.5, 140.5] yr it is 1.93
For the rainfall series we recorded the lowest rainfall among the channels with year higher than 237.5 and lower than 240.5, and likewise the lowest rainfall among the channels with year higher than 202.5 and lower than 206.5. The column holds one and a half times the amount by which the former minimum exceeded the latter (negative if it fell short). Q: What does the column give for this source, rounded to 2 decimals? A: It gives 0.21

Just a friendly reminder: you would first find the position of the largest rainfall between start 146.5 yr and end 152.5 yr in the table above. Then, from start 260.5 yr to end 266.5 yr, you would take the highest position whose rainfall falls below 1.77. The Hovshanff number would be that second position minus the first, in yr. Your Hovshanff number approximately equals 119 yr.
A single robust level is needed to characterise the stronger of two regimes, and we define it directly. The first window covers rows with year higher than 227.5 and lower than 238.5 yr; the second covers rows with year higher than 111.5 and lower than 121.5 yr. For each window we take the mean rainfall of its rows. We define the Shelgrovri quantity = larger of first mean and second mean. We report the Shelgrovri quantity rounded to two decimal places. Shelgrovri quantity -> 2.17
